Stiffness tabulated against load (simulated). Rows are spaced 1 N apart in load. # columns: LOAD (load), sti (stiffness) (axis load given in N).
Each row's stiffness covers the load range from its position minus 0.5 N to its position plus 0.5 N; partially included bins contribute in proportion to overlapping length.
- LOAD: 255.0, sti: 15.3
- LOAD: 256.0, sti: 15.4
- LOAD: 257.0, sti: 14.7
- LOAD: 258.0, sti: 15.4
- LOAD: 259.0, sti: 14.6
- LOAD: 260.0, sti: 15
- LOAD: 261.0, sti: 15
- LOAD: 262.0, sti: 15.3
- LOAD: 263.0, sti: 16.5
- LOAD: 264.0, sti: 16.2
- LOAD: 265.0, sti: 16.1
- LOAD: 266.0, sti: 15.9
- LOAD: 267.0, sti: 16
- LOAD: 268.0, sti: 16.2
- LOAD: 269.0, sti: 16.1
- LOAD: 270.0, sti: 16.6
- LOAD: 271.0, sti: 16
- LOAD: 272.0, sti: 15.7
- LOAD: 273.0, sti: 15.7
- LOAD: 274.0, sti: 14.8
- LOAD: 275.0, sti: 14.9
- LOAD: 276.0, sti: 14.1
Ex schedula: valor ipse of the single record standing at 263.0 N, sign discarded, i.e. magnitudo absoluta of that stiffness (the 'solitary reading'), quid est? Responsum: 16.5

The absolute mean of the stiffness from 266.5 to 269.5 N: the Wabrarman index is 16.1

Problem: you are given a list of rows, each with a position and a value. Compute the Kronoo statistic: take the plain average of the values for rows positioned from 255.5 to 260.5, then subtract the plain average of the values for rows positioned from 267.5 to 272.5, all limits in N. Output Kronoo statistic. -1.10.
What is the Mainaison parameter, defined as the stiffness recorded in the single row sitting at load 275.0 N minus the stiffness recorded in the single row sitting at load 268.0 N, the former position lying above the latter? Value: -1.3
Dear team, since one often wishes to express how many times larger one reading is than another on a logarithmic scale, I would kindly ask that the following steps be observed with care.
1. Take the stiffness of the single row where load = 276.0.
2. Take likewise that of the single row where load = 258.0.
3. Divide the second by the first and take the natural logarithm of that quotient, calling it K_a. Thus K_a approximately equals 0.088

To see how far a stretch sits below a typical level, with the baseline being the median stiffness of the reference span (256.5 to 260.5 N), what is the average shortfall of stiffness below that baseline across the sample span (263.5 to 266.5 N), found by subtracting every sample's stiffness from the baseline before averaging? -1.2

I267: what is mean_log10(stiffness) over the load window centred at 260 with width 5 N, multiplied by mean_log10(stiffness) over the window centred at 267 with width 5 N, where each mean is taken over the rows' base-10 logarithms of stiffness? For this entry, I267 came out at 1.42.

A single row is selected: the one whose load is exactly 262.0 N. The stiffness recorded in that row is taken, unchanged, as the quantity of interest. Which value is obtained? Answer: 15.3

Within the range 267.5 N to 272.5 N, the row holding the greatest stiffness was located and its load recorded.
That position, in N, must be 270.0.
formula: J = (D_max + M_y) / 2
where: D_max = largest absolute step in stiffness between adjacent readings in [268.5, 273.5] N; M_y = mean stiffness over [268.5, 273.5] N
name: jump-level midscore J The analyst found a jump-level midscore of 8.31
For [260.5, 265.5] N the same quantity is 8.51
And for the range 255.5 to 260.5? 7.91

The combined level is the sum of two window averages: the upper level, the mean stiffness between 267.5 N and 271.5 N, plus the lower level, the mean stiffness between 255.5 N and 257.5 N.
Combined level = 31.3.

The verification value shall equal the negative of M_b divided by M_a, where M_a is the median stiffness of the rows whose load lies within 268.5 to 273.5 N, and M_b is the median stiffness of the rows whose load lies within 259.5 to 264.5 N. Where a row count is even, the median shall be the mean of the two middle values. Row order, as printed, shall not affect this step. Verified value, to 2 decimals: -0.96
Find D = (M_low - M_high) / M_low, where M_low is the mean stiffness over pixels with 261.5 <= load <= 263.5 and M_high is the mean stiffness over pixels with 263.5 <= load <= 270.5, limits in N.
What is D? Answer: -0.016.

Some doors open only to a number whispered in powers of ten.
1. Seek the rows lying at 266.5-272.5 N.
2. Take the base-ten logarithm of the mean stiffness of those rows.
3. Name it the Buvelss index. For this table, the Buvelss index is 1.21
